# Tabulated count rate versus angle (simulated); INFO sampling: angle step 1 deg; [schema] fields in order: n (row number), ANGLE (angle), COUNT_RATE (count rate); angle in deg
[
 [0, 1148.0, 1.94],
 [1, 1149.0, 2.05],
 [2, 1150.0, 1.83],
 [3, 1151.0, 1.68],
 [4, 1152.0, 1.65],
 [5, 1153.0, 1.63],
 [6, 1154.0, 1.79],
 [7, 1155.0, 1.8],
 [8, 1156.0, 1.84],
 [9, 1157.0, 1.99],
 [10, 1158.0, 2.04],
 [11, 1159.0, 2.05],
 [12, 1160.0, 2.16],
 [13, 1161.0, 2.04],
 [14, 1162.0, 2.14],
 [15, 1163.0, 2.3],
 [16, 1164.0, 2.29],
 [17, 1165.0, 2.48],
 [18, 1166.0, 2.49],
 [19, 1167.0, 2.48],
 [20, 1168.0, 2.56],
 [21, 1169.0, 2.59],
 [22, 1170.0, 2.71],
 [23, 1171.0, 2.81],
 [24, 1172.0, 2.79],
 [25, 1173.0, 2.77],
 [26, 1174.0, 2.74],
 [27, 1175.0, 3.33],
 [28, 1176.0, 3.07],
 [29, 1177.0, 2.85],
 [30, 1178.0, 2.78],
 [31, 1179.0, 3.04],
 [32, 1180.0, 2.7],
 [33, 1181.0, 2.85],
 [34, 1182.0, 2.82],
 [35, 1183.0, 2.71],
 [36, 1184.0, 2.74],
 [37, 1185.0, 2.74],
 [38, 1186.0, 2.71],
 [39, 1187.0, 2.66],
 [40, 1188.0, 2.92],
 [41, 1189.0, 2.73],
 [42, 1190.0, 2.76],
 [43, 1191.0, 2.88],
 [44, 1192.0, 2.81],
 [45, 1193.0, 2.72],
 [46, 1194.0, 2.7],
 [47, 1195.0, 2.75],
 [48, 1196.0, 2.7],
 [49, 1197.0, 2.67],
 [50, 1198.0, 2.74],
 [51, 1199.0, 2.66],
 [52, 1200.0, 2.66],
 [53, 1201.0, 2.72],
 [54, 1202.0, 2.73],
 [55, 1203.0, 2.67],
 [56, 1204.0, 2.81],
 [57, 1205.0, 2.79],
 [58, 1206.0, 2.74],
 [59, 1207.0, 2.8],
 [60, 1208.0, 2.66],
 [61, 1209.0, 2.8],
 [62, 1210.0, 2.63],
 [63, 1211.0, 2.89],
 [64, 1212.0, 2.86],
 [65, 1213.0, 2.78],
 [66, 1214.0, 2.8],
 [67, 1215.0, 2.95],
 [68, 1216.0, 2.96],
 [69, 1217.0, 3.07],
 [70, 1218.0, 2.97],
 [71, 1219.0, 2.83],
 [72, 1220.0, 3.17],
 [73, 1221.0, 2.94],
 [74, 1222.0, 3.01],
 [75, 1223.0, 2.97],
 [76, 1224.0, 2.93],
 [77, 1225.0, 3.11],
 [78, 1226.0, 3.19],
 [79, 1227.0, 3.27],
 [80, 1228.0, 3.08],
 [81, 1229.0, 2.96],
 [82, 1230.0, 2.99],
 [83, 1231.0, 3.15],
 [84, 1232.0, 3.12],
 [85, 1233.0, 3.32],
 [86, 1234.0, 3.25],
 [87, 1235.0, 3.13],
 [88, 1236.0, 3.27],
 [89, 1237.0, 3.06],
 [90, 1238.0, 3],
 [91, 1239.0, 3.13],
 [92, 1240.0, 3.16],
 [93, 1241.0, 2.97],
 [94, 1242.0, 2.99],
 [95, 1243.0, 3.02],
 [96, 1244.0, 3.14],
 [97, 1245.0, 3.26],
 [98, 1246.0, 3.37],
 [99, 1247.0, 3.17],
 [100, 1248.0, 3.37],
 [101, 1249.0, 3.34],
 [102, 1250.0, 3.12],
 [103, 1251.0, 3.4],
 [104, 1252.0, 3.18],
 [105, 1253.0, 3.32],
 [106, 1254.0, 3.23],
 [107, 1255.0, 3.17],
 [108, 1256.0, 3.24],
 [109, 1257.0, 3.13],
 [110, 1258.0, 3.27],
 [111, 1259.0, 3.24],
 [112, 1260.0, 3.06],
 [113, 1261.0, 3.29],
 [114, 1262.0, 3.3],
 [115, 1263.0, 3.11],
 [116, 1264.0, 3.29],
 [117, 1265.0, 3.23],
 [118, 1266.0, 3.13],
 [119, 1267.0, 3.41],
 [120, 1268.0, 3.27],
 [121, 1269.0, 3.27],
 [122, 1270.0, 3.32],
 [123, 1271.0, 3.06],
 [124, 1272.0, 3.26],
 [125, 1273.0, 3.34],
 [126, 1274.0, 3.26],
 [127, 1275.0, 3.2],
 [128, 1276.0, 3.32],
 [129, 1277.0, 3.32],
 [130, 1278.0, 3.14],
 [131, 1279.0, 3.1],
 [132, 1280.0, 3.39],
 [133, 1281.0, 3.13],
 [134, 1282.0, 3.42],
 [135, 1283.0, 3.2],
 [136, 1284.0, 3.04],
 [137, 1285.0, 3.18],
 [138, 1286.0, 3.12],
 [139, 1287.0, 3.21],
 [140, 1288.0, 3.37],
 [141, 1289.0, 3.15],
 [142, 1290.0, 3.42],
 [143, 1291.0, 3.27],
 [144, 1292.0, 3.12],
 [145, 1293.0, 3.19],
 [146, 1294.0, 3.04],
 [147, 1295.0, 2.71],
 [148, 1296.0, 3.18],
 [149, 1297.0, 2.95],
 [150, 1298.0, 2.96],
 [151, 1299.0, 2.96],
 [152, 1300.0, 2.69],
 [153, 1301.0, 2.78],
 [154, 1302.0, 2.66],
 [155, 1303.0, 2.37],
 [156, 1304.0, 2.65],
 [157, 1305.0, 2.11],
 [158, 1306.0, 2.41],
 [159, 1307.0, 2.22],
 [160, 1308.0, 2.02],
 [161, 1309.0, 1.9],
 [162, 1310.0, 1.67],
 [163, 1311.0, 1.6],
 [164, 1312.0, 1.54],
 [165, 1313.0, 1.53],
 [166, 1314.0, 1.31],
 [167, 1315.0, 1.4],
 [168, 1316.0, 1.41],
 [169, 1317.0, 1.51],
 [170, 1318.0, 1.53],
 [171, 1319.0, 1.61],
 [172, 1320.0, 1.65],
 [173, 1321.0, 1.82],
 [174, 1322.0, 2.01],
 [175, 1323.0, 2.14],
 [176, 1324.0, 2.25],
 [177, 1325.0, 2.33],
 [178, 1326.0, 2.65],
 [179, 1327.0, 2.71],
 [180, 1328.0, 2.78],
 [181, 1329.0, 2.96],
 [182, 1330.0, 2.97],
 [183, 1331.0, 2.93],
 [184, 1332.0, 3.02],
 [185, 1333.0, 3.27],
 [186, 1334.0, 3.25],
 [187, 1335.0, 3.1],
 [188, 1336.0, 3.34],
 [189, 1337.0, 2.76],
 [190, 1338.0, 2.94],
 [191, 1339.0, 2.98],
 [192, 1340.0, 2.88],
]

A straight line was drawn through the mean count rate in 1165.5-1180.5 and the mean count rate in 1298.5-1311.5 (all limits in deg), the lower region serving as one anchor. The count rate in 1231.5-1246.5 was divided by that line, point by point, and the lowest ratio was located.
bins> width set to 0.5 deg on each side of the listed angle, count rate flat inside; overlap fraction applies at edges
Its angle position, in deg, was 1241.0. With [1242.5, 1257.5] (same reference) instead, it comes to 1243.0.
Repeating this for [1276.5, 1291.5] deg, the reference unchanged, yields 1284.0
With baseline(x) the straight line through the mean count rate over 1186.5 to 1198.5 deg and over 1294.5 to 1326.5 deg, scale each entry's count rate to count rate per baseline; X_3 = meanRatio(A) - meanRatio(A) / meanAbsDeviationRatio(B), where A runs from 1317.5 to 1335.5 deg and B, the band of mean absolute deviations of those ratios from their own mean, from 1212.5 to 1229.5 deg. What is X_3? -25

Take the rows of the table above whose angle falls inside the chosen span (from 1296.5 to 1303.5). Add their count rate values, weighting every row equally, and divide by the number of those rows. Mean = 2.8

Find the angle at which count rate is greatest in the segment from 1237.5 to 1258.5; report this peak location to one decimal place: 1251.0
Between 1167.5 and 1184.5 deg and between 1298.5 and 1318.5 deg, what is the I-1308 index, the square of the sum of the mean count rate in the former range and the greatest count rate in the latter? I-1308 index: 33.4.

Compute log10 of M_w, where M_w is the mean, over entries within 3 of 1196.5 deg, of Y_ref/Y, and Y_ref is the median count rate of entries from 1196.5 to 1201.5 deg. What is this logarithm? -0.01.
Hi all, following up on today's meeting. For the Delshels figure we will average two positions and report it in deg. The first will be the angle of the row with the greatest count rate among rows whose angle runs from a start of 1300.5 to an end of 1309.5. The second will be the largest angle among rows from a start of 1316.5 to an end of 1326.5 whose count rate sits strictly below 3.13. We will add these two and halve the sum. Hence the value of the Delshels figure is 1313.5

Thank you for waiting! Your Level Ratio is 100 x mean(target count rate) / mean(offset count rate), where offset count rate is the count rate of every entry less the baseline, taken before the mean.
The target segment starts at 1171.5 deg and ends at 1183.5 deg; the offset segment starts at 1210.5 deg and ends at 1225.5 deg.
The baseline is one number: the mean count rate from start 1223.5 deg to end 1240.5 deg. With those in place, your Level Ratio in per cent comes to -1637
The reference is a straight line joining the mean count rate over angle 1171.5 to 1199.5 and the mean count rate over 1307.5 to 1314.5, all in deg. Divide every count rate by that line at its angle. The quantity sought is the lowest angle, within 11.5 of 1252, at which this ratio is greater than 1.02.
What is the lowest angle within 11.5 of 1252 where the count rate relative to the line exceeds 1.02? 1241.0 deg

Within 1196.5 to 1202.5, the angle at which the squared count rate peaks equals 1198.0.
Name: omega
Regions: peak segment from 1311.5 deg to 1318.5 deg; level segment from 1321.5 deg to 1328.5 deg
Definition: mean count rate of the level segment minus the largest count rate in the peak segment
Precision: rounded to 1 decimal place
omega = 0.9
